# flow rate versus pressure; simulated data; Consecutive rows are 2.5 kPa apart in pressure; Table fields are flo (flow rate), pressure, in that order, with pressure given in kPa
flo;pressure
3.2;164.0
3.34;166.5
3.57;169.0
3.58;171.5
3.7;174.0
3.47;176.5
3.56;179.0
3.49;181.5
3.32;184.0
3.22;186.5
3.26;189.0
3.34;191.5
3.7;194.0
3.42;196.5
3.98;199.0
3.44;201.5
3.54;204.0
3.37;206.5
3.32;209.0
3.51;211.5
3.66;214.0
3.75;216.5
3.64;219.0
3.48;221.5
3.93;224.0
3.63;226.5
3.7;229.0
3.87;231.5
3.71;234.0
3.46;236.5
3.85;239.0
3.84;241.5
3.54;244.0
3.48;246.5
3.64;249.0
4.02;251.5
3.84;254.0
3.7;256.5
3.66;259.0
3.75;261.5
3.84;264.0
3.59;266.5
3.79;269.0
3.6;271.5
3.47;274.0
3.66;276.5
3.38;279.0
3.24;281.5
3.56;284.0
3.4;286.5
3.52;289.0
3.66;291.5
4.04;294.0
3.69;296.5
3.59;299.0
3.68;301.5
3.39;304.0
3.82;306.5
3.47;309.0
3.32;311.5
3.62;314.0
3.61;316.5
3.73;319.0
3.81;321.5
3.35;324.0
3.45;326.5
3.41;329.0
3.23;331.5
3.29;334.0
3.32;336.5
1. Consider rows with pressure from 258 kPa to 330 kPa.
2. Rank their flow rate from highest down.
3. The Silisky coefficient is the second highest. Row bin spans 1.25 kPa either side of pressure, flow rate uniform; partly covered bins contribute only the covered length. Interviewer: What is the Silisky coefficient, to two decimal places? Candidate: 3.84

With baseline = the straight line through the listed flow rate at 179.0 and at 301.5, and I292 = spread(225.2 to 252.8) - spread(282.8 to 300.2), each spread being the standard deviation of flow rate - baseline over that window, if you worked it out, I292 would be -0.02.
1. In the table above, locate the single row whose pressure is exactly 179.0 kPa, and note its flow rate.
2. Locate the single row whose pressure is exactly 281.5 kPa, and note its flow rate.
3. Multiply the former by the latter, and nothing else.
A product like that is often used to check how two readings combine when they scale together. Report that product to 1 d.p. 11.5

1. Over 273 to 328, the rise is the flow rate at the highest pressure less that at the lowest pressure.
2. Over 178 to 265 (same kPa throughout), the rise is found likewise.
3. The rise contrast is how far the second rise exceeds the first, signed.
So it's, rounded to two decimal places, 0.30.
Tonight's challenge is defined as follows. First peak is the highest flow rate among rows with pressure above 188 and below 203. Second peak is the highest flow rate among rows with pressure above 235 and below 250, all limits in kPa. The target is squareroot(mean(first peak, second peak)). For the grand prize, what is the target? 1.98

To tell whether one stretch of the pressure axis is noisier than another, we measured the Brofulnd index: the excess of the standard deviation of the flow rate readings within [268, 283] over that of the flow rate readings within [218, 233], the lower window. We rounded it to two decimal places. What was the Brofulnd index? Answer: 0.03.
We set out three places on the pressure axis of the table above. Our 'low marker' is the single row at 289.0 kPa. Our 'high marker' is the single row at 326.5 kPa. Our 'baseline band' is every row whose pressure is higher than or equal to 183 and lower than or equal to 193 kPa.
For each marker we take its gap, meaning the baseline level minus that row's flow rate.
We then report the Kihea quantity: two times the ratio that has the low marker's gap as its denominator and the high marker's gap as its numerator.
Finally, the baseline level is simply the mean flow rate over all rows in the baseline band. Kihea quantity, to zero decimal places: 1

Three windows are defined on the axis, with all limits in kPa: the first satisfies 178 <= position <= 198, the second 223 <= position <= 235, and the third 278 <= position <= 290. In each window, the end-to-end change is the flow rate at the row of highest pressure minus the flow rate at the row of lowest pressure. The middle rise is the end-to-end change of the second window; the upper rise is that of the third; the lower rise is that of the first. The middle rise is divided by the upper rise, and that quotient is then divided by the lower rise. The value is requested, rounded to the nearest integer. 11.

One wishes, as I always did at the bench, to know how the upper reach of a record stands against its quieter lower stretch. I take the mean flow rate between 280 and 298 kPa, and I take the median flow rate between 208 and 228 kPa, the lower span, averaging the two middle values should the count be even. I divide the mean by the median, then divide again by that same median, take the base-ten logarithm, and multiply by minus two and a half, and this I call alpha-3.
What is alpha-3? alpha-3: 1.42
